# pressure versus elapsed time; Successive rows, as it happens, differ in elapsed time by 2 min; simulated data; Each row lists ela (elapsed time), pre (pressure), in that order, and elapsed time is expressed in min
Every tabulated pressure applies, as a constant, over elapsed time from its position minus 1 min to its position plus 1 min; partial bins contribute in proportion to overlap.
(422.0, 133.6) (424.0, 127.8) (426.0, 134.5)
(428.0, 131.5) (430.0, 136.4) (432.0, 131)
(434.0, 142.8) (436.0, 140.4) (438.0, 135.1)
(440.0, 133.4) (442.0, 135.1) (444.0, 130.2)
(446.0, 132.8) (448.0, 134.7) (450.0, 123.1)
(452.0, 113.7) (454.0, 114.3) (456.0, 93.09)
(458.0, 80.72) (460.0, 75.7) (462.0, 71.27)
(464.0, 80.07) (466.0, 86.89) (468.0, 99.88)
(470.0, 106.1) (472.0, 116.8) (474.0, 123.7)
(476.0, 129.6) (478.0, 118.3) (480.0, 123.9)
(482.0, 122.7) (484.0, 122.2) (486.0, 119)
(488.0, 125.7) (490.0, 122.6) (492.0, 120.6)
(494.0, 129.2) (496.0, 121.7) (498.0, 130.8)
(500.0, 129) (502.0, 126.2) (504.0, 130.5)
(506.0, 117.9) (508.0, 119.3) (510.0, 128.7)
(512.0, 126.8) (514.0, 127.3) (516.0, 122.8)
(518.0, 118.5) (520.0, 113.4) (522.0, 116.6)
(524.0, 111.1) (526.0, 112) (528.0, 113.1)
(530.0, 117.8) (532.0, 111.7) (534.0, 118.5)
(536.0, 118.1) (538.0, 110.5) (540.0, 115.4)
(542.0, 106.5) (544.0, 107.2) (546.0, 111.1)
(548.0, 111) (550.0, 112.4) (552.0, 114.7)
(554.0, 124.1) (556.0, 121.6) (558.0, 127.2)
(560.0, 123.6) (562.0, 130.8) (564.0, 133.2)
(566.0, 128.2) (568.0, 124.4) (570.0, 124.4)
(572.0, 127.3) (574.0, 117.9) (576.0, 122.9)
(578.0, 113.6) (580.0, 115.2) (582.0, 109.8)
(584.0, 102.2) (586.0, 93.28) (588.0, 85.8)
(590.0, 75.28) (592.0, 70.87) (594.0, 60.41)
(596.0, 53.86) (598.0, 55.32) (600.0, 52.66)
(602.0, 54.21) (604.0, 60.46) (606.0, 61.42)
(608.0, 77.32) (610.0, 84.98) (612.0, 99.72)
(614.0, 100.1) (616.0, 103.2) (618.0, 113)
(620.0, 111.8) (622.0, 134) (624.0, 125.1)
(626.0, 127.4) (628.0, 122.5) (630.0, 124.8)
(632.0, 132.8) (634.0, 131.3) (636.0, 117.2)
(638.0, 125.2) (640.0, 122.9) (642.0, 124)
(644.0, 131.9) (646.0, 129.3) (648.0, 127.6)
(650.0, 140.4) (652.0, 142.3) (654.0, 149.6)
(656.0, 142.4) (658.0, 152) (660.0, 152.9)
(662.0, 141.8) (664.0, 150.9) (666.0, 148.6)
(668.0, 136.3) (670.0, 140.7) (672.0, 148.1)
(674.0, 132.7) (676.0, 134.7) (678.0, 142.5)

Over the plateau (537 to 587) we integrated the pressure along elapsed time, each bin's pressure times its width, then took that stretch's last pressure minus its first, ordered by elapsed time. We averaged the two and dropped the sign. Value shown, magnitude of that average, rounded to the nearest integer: 2920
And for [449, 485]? 1902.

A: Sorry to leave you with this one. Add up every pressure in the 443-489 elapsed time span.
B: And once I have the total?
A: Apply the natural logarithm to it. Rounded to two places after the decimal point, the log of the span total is 7.84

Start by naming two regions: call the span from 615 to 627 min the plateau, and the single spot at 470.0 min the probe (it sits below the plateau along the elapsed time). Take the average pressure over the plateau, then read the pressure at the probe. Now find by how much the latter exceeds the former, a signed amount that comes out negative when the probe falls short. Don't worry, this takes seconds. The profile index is -13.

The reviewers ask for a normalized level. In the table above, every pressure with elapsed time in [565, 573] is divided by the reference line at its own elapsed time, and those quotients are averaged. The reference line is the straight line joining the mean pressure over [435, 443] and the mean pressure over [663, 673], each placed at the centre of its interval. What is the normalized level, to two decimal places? 0.89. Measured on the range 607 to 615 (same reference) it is 0.63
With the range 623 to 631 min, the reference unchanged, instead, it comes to 0.87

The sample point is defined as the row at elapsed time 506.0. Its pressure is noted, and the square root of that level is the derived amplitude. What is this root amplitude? 10.9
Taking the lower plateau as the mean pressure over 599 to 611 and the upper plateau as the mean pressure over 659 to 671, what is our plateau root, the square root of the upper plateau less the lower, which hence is 9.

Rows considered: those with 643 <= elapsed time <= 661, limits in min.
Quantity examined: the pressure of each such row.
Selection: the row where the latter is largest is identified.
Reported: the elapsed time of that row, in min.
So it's 660.0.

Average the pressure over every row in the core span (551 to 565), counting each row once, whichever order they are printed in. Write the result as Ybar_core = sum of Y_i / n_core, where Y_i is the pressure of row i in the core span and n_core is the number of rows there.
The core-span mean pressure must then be 125.0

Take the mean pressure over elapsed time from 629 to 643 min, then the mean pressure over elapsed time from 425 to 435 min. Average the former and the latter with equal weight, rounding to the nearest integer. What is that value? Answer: 130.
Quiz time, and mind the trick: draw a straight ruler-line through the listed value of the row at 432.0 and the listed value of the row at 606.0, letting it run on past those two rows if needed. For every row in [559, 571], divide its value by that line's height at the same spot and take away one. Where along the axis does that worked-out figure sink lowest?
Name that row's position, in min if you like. 560.0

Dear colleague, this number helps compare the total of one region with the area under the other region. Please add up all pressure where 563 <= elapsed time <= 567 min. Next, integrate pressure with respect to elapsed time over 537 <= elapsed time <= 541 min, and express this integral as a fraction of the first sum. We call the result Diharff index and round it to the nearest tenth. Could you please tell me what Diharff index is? 1.7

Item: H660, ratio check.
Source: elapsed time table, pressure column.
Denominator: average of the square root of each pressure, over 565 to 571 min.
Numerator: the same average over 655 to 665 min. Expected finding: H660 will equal 1.09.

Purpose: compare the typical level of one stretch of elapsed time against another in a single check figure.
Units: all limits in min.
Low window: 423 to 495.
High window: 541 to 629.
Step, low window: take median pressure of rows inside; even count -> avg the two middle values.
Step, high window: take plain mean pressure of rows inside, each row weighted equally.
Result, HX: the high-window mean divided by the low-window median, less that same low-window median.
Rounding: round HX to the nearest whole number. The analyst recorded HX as -123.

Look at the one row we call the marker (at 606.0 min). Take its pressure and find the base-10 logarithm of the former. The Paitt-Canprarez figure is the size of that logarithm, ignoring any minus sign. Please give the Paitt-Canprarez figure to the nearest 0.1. 1.8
